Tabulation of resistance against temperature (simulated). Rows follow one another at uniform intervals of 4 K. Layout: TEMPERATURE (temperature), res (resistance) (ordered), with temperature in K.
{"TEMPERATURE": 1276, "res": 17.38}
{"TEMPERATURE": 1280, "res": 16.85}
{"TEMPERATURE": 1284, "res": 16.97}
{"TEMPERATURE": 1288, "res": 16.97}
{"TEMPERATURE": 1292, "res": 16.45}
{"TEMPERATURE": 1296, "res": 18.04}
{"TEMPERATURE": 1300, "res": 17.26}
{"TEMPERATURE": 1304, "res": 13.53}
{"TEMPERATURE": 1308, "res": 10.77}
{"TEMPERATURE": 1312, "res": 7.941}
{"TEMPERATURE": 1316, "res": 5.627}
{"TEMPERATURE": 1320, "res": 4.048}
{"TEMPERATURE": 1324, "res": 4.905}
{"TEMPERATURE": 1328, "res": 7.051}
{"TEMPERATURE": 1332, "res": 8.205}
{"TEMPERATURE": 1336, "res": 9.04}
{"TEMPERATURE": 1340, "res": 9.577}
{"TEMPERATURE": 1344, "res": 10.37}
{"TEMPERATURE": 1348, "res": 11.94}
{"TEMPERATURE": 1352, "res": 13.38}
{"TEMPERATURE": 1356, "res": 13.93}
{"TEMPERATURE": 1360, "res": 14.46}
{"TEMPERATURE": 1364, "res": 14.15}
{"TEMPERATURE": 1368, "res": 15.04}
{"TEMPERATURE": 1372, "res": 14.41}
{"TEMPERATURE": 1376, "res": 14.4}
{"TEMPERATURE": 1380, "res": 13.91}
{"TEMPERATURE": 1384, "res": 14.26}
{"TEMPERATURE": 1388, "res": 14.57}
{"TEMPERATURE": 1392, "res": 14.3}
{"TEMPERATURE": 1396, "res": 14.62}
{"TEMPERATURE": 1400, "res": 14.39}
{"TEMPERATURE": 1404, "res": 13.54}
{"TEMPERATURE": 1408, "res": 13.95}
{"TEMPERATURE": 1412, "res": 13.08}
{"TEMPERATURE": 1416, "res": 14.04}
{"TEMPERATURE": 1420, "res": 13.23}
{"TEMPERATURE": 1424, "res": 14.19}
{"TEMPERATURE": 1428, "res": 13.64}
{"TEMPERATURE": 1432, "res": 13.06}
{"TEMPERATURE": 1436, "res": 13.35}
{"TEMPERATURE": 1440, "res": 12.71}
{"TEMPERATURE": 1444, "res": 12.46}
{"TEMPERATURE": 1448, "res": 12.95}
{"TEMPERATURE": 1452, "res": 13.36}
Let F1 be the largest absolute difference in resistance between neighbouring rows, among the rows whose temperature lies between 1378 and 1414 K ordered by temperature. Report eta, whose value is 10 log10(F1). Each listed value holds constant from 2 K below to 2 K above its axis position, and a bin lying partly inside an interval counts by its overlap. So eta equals -1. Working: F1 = 0.87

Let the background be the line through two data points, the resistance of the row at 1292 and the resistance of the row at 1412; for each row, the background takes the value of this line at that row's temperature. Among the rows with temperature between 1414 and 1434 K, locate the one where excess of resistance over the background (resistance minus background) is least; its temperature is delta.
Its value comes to 1420 K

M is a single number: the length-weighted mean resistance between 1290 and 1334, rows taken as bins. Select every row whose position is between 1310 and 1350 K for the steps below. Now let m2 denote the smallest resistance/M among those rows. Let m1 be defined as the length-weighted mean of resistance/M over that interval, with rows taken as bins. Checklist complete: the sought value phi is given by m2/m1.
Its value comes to 0.51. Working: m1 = 0.76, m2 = 0.39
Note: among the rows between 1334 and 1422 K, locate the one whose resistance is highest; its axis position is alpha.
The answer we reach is 1368 K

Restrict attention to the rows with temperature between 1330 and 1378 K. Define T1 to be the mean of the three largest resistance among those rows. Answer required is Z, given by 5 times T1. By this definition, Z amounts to 73.2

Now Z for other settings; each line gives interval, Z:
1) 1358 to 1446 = 73.7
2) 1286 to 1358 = 87.1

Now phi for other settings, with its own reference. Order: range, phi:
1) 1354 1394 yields 0.97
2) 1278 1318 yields 0.40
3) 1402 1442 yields 0.94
